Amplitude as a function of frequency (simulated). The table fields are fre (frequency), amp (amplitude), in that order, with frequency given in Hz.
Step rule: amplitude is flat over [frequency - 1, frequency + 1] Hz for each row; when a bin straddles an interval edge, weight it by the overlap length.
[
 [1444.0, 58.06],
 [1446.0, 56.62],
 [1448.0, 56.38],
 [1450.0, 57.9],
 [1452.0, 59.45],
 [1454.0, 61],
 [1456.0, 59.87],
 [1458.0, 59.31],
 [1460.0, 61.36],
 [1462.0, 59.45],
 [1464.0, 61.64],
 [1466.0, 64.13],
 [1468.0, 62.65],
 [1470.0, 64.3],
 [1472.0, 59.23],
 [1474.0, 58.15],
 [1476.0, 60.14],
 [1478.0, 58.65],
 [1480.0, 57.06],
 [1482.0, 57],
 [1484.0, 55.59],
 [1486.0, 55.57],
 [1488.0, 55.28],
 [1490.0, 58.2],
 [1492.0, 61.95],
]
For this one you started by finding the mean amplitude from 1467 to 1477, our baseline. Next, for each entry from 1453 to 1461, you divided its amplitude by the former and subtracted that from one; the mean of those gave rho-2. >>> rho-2 0.01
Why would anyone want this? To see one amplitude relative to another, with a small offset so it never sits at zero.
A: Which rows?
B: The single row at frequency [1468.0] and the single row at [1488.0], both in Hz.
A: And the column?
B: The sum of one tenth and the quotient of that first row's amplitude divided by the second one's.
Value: 1.23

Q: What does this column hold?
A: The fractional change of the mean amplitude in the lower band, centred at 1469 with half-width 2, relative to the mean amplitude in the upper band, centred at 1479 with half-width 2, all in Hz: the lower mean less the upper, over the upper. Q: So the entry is 0.10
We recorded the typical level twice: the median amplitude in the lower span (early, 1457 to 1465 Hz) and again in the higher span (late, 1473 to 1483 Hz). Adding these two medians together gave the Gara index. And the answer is 119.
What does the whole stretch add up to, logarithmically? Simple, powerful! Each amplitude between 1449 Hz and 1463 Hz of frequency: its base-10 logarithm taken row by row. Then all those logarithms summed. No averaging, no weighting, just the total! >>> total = 12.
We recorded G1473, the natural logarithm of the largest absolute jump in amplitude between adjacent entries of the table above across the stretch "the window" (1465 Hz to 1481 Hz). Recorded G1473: 1.6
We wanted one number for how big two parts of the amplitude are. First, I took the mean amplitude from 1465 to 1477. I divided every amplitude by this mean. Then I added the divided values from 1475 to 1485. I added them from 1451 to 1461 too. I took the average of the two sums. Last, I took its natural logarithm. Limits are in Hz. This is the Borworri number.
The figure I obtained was 1.568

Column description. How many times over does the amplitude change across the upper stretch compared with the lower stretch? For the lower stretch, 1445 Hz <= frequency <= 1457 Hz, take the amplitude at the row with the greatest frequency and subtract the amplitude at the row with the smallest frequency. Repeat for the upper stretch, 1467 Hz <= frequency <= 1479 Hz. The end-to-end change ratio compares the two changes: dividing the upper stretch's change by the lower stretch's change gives -1.23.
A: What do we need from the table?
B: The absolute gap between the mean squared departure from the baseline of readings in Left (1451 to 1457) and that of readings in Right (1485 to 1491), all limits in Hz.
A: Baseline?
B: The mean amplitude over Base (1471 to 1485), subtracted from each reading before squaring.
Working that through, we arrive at 0.6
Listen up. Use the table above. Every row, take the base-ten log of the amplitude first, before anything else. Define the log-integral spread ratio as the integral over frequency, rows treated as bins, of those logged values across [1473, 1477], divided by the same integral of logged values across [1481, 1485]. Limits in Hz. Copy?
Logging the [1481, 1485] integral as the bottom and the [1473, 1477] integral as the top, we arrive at 1.012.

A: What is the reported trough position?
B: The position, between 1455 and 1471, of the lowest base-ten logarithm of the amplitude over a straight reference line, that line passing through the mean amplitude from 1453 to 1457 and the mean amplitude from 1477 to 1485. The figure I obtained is 1458.0 Hz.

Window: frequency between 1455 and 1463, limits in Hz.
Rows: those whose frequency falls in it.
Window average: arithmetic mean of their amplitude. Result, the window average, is 60.0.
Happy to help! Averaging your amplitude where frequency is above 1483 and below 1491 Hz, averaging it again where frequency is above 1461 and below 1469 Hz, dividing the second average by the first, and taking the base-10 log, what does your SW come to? 0.043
